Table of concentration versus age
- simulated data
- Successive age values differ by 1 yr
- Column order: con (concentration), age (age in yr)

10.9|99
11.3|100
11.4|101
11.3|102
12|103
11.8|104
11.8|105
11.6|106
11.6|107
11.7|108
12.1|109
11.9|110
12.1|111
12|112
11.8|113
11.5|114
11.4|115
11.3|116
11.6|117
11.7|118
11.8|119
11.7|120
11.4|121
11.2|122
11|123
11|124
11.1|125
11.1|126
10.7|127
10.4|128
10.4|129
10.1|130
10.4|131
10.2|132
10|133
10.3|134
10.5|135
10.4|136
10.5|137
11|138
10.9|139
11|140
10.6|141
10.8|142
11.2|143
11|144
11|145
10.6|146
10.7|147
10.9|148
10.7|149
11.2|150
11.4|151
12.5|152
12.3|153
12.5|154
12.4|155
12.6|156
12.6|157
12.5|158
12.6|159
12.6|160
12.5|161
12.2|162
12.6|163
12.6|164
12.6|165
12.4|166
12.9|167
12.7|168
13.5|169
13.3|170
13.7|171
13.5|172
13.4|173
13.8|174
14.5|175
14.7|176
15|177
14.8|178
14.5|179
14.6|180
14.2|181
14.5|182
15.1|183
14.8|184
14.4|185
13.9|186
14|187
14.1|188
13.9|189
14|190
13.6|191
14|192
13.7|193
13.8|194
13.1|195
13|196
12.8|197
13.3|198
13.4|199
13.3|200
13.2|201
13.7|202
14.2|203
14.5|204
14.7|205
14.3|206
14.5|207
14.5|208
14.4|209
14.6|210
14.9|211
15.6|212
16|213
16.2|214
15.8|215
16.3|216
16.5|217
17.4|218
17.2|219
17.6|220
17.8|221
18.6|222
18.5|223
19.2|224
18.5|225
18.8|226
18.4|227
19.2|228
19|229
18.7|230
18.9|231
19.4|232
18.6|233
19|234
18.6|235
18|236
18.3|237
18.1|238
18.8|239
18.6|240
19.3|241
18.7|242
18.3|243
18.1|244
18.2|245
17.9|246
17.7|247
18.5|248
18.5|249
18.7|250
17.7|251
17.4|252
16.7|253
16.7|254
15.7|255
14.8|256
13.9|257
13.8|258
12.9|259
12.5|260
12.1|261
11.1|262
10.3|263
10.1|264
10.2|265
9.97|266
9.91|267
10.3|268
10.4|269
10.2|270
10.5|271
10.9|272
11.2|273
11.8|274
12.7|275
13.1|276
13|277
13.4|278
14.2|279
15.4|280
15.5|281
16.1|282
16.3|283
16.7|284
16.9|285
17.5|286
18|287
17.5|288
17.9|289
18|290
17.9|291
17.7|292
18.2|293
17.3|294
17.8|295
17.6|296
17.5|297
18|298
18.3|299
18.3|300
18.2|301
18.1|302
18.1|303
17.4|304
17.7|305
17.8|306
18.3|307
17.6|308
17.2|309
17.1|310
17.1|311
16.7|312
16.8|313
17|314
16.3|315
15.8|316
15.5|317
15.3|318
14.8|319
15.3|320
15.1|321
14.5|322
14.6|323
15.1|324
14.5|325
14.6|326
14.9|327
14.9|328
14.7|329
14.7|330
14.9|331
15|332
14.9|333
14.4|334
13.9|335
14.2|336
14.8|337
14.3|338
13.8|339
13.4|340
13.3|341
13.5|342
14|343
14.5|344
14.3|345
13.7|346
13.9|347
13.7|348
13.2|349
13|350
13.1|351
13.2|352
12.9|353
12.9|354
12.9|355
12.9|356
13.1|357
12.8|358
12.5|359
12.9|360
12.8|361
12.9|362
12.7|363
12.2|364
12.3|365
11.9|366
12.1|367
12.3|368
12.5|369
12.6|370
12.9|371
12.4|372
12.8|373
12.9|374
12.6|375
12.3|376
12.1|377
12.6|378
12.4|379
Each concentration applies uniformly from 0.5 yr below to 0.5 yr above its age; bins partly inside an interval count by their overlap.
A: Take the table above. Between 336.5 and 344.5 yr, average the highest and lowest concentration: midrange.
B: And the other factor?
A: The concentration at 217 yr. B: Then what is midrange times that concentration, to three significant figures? 232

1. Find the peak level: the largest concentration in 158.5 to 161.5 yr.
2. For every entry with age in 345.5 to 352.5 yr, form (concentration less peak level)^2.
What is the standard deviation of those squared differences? 0.6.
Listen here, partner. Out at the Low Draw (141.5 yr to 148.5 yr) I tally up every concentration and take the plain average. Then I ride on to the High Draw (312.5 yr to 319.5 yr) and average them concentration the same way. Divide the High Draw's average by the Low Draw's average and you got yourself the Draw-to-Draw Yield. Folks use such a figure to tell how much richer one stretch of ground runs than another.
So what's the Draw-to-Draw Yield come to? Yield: 1.46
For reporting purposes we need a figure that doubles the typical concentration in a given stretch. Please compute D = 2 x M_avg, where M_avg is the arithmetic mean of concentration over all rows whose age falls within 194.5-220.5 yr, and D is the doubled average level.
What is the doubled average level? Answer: 30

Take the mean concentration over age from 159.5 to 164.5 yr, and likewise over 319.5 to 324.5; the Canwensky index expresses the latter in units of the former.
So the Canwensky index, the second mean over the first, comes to 1.19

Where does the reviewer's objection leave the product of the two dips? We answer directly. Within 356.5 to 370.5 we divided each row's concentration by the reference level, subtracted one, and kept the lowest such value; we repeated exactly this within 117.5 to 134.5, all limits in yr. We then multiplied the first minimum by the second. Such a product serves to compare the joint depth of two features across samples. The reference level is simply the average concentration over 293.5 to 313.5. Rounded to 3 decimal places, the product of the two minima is 0.141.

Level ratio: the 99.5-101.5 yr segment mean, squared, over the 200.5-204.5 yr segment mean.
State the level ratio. 9.3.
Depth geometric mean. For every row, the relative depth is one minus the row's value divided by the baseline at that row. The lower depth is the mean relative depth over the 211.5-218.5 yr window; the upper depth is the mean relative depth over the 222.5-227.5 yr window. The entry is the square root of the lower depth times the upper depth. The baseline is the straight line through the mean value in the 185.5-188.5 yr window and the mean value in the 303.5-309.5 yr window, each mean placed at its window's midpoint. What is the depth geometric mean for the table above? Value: 0.148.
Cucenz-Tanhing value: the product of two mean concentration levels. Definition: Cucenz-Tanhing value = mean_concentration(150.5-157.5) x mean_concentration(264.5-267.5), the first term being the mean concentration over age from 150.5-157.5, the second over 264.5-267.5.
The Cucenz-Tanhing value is 124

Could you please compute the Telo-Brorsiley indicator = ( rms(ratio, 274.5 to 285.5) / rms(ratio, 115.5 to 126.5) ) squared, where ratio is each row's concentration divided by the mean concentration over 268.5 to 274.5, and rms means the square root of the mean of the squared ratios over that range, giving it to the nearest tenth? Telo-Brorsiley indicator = 1.7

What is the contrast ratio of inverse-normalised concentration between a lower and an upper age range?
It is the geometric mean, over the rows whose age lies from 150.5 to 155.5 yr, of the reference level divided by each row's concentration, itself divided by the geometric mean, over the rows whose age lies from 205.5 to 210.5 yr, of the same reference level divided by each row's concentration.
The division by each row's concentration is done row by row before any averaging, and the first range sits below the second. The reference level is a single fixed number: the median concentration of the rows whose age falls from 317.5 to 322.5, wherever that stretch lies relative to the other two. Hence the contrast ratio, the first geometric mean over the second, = 1.2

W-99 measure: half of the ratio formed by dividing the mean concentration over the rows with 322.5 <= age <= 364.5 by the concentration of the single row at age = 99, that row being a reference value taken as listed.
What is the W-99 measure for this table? 0.63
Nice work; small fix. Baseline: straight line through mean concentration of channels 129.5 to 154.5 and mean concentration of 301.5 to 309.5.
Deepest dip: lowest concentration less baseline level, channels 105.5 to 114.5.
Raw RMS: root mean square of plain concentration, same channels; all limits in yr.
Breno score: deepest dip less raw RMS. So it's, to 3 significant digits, -10.0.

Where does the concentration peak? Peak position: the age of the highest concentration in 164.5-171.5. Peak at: 171 yr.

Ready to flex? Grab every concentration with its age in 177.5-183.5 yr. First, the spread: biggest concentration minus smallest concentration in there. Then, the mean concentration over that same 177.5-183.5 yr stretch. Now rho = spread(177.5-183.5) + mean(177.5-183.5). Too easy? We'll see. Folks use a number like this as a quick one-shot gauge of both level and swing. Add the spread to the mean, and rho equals 15.5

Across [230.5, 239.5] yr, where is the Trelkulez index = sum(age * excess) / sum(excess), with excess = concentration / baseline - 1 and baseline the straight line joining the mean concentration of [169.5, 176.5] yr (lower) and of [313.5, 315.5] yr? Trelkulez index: 234.8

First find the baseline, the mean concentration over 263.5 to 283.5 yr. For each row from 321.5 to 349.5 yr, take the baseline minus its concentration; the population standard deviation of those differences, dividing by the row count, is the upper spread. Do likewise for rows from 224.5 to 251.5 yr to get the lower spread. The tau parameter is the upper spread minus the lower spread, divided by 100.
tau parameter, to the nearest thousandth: 0.001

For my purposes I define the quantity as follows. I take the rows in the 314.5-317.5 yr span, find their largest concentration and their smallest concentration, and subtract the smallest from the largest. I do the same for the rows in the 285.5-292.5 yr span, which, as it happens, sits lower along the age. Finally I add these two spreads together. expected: 1.3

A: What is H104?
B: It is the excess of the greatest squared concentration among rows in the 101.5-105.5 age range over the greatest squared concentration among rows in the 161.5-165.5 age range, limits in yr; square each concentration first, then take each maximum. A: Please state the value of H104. -15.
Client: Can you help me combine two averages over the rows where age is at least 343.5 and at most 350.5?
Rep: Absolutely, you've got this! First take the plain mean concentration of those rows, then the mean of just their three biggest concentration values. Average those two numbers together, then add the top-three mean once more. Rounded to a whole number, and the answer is 28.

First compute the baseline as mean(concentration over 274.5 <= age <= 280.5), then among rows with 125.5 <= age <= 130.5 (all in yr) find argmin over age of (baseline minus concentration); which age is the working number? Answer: 126 yr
